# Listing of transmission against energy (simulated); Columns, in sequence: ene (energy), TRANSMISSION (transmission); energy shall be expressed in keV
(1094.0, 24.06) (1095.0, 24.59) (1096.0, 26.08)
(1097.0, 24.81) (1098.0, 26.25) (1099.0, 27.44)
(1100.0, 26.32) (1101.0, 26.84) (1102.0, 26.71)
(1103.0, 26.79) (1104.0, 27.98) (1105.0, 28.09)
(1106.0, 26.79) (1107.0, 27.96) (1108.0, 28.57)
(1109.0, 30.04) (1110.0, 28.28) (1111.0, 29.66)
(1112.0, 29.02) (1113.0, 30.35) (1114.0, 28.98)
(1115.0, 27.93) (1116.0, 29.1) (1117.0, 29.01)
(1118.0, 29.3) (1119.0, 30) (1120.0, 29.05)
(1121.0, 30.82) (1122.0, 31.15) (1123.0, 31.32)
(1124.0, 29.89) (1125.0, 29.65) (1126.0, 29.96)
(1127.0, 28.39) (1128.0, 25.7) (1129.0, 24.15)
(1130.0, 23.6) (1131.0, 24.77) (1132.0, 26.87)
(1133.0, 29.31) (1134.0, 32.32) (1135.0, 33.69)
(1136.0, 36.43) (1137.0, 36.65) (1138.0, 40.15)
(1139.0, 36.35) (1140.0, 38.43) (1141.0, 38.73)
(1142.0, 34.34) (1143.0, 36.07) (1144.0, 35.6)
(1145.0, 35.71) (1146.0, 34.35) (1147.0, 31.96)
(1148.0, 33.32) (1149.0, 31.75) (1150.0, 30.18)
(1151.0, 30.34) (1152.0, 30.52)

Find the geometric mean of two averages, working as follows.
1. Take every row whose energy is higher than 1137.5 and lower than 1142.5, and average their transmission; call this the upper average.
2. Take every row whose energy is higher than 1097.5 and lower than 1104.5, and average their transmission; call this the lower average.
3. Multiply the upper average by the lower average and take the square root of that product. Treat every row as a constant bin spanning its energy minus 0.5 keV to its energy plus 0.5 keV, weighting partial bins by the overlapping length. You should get 31.8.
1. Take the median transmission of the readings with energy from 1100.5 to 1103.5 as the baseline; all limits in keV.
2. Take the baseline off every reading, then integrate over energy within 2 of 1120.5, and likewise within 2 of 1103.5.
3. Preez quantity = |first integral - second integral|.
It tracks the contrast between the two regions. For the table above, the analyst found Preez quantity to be 11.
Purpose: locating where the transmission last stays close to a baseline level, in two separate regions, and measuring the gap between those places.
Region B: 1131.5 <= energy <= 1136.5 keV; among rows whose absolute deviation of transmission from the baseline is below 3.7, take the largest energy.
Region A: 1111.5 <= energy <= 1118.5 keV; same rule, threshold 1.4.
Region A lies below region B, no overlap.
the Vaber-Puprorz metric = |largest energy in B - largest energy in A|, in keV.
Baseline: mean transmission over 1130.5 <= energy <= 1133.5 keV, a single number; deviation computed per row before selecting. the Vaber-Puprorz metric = 18 keV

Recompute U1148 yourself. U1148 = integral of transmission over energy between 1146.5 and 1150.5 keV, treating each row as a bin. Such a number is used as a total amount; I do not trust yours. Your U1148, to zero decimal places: 127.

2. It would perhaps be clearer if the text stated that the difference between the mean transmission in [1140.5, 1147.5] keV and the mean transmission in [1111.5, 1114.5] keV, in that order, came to 6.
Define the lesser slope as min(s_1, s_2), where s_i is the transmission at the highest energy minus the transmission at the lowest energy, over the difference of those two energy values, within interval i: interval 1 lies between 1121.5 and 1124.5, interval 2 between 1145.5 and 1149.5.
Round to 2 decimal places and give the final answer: -0.87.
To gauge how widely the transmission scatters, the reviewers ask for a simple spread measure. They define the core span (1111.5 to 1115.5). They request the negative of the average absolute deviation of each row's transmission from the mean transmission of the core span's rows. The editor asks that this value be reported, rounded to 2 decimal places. -0.64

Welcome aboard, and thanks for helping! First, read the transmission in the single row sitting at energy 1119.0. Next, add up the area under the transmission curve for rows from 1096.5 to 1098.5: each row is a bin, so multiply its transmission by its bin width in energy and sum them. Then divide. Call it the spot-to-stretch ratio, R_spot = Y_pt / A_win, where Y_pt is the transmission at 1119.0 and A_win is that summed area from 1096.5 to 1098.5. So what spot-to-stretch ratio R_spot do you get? 0.59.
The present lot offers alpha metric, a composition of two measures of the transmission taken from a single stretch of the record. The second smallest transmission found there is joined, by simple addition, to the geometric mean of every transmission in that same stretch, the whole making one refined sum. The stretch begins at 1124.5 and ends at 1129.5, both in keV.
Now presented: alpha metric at 53.2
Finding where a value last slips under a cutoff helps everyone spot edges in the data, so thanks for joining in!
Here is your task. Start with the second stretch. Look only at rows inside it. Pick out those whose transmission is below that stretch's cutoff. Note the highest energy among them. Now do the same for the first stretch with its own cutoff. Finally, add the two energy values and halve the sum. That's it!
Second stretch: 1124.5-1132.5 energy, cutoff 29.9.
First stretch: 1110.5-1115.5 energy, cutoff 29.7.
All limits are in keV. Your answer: 1123.5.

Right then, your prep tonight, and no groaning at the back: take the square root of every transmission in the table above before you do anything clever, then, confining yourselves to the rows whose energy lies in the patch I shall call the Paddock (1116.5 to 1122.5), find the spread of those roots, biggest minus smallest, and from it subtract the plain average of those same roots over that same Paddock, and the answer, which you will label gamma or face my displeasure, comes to -5.27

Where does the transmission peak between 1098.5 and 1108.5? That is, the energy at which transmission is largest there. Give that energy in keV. 1108.0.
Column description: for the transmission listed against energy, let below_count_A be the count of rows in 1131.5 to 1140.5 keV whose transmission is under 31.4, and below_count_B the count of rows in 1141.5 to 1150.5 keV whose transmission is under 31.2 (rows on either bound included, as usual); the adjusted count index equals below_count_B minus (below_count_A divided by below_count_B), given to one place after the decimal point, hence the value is -1.0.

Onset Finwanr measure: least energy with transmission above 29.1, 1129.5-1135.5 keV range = 1133.0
